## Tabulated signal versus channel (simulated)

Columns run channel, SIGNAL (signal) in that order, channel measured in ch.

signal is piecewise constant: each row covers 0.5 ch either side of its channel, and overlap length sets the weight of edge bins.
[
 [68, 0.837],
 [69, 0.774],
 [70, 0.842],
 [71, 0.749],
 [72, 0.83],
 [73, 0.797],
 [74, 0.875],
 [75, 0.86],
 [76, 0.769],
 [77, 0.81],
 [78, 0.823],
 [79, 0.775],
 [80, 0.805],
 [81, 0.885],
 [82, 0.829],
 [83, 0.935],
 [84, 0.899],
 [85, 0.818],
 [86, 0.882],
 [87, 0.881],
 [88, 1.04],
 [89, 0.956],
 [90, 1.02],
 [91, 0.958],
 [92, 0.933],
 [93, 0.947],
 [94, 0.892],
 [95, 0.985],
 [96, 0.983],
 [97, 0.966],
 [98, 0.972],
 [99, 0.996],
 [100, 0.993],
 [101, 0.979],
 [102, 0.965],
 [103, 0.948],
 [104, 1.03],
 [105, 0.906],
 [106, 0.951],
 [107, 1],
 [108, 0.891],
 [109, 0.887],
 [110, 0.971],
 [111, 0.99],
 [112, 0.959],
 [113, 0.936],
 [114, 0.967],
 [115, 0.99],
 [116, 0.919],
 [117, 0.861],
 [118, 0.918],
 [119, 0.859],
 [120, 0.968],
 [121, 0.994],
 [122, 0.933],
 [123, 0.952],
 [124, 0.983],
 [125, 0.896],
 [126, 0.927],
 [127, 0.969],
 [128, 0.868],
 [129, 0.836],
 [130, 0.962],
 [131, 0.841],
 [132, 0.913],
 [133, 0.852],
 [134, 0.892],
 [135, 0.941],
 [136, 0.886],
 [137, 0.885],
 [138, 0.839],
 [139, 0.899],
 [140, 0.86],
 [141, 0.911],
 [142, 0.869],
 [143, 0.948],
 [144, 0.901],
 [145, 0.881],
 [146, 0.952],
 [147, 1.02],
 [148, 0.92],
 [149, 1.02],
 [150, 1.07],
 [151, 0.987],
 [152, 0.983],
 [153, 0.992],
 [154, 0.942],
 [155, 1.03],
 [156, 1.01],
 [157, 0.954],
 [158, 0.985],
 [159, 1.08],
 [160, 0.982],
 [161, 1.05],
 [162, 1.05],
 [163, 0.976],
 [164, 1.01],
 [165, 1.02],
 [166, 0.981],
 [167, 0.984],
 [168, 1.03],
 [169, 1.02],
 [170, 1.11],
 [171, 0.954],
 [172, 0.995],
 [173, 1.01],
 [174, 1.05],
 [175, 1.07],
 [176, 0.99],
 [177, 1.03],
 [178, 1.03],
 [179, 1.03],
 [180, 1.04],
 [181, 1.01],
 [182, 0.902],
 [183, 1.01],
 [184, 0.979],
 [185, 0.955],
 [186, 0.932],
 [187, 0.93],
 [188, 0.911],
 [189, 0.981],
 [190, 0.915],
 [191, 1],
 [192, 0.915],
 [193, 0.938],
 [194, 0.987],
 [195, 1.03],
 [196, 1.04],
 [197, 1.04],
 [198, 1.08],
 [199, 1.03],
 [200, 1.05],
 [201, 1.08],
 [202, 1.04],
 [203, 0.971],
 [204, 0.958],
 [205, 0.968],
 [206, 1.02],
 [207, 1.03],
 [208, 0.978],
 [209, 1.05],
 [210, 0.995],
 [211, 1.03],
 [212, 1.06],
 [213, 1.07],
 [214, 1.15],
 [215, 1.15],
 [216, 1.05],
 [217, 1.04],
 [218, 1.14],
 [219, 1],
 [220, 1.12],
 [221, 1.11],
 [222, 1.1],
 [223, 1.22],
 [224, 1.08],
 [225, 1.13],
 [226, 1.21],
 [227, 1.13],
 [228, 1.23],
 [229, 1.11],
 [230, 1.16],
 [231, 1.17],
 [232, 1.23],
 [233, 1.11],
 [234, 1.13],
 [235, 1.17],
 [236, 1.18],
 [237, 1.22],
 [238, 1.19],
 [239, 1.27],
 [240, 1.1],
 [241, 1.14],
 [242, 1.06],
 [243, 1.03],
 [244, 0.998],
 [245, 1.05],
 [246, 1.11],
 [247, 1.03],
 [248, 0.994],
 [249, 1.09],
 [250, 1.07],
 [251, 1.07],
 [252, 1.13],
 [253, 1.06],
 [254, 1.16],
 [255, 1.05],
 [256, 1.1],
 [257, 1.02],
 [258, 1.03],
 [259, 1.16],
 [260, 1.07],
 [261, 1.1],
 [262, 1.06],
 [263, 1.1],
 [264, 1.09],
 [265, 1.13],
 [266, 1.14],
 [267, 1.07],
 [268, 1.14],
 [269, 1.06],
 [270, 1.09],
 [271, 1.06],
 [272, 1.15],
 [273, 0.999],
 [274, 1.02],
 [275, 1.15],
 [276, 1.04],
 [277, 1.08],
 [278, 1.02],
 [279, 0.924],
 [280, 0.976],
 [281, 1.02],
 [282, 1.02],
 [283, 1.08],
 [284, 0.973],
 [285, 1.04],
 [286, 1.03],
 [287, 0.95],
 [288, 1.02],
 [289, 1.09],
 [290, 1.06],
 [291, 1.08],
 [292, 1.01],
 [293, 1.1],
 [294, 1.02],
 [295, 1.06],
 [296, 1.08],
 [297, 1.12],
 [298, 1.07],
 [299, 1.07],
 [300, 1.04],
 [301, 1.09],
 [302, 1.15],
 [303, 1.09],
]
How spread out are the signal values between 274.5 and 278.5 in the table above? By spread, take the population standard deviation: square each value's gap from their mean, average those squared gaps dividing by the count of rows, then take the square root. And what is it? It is 0.05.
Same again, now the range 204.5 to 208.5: 0.03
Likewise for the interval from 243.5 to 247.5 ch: 0.04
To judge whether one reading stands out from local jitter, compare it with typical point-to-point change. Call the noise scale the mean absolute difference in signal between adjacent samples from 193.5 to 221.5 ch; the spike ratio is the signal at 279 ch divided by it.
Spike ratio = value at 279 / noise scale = 20.8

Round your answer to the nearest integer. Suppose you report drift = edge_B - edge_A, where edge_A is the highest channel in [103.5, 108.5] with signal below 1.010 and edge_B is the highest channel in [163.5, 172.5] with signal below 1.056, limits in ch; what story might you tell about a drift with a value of 64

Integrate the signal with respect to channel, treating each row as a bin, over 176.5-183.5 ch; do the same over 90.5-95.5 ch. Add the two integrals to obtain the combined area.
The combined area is 11.8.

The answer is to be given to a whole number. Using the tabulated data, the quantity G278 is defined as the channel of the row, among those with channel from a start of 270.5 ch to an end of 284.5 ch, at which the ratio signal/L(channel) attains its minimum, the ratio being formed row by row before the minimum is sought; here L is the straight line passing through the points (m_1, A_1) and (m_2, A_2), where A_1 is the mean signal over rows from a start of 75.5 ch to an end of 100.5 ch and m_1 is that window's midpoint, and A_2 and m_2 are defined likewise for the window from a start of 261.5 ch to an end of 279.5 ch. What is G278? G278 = 279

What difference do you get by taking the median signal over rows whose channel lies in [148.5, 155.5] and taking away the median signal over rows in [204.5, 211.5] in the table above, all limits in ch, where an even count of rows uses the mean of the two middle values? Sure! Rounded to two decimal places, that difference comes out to -0.03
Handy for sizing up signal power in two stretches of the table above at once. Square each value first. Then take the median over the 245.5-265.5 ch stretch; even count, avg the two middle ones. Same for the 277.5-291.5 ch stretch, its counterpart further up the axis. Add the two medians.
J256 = 2.2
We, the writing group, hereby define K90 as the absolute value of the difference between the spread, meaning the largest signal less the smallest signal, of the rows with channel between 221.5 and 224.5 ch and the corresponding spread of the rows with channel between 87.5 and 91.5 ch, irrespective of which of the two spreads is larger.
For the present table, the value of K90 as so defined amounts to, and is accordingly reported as 0.056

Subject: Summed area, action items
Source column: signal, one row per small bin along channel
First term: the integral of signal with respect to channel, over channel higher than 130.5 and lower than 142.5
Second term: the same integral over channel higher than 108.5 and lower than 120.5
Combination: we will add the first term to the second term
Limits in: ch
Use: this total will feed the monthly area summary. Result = 21.8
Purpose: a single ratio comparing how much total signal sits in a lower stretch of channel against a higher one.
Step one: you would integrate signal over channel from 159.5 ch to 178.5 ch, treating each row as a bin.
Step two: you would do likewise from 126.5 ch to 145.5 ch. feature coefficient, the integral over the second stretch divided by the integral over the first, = 0.88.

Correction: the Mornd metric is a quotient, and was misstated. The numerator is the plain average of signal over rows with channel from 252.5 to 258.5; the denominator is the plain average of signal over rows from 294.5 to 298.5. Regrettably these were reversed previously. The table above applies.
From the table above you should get 0.99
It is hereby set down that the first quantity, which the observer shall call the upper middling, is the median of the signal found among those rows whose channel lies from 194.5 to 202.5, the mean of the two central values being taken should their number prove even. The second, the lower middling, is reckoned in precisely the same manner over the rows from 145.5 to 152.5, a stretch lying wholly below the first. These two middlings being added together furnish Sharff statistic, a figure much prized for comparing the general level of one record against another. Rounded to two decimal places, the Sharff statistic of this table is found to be 2.03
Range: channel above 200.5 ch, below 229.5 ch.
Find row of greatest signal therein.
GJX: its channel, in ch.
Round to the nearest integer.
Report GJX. 228 ch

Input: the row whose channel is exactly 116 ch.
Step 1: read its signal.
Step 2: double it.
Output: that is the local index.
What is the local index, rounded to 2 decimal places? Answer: 1.84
